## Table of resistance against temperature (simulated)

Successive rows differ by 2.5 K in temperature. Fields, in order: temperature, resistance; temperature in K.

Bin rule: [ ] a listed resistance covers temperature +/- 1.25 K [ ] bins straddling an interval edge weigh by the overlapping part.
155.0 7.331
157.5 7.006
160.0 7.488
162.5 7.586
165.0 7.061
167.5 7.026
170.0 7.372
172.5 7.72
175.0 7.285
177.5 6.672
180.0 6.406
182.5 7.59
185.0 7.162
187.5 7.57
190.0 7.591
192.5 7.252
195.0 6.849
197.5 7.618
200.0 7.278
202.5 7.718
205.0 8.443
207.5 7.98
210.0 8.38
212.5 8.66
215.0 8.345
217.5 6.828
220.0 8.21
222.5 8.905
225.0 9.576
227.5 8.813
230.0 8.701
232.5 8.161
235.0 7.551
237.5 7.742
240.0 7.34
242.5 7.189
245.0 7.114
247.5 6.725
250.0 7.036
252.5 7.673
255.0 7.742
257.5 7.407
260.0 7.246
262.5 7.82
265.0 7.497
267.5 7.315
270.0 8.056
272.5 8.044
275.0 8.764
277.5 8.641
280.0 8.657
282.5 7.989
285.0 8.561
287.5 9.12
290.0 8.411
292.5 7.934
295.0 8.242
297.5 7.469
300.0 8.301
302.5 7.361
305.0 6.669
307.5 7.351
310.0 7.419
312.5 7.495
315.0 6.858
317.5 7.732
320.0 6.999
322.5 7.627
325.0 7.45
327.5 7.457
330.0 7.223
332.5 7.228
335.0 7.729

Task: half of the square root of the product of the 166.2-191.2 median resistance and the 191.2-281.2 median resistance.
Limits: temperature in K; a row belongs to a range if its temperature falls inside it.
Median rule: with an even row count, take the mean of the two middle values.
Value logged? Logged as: 3.77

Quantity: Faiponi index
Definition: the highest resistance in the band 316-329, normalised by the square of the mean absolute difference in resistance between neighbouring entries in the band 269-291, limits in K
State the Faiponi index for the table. 43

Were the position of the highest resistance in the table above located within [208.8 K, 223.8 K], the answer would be 222.5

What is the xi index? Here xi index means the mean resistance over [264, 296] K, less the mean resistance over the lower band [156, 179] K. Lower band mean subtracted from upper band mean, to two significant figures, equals 1.0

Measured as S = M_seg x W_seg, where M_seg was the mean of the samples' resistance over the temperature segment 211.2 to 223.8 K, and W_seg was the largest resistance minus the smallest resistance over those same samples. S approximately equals 17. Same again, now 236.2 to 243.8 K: 4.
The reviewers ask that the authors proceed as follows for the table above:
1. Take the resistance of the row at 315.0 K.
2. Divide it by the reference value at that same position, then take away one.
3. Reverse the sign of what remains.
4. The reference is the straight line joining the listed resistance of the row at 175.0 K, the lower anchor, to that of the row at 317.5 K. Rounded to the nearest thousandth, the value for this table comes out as 0.112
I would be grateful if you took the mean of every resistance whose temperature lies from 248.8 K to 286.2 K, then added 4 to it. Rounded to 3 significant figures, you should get 11.9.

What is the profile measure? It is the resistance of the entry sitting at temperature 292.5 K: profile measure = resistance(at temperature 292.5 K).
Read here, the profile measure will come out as 7.934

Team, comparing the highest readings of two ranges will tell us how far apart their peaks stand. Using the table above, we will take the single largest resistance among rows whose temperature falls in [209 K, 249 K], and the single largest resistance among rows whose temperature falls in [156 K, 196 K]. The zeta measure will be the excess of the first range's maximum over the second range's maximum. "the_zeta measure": 1.9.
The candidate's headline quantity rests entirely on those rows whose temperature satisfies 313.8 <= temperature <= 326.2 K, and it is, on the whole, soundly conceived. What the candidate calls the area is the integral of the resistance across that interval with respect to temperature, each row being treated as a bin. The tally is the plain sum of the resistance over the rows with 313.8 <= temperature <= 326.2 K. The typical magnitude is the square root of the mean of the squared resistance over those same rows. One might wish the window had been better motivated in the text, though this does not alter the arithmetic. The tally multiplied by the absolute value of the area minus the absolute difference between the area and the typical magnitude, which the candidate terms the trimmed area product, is 269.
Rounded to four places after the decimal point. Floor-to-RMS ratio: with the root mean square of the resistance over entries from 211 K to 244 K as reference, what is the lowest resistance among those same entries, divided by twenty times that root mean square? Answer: 0.0417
